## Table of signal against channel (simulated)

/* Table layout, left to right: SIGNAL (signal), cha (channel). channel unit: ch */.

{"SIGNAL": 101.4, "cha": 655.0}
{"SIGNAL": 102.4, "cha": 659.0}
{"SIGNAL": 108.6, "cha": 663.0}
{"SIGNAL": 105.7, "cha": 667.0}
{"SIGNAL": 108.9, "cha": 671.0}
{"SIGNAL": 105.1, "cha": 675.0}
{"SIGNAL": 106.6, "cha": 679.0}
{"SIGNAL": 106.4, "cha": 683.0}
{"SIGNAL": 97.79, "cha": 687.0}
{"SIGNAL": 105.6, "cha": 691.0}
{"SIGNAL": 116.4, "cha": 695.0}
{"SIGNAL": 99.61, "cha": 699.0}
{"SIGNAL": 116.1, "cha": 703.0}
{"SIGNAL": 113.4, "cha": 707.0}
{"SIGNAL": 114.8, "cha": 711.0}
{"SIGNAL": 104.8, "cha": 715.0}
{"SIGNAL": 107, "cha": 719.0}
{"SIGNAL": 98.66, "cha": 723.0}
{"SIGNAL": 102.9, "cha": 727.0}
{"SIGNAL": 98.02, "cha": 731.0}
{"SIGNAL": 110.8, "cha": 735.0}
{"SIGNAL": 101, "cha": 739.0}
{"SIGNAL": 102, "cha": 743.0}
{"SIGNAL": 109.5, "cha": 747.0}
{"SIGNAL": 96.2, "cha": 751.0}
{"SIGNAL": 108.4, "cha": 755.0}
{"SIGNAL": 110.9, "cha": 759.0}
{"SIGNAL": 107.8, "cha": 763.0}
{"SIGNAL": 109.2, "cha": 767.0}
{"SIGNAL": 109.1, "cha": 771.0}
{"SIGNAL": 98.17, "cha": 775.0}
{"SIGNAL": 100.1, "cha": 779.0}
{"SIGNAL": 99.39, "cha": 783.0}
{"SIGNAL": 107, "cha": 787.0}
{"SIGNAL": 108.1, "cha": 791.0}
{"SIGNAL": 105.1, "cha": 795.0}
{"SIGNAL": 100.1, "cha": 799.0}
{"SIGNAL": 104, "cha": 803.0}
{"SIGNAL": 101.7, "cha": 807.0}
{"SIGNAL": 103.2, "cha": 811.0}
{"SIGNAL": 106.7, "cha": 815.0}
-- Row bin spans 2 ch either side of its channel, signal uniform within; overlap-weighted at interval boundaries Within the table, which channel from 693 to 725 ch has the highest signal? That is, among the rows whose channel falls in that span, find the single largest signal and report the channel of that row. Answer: 695.0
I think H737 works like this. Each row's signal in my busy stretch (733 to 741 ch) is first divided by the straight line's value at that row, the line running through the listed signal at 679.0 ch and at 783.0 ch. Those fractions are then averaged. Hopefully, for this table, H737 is 1.03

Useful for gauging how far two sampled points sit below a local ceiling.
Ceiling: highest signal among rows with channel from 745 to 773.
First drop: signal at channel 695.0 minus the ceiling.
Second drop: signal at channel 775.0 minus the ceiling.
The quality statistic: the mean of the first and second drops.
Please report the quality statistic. -3.6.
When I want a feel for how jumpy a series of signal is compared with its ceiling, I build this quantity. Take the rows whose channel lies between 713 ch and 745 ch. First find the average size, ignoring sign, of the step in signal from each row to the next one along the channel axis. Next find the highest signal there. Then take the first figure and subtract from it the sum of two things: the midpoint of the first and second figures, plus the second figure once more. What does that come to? -163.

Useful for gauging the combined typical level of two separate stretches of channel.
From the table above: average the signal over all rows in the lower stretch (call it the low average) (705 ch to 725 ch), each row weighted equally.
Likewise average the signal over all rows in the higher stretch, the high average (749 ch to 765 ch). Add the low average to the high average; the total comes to 214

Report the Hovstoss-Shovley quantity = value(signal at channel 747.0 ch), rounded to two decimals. 109.50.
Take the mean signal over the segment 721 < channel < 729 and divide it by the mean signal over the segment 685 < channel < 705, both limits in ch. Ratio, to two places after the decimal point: 0.94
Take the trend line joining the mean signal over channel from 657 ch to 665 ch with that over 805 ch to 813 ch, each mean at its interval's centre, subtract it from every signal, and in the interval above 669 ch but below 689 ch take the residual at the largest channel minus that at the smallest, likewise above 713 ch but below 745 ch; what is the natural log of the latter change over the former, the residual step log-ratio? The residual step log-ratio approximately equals -1.6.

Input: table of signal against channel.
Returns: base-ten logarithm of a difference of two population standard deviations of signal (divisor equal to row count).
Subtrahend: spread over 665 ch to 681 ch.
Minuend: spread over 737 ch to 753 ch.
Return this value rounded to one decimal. 0.5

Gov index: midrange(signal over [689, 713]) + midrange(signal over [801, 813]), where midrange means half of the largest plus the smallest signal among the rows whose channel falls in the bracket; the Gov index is 211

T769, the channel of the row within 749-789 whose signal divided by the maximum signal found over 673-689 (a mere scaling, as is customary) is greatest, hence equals 759.0 ch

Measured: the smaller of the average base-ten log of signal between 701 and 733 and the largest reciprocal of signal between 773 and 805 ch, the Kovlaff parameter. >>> 0.0102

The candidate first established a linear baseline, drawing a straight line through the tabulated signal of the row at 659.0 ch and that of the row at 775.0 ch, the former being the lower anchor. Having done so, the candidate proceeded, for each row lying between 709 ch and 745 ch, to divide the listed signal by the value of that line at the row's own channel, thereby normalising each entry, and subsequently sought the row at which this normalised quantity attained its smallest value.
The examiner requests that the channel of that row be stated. 731.0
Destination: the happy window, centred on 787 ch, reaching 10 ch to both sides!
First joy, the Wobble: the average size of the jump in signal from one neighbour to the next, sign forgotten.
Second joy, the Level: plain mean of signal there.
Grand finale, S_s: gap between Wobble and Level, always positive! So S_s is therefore 101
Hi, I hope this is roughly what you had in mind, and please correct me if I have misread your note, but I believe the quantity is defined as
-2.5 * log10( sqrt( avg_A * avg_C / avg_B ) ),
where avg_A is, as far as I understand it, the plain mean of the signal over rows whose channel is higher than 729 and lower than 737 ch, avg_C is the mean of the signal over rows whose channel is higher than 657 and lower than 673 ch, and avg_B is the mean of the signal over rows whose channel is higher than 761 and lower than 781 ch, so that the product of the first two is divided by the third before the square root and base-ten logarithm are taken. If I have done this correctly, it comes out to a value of -2.53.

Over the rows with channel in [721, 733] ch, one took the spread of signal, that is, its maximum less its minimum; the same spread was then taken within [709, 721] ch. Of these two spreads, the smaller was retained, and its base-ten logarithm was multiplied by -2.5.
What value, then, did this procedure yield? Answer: -1.7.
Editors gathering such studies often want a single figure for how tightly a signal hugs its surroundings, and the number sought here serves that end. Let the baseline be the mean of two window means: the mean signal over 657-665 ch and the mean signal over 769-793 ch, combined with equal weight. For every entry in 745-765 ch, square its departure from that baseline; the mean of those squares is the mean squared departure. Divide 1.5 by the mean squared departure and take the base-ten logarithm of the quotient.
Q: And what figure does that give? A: -1.33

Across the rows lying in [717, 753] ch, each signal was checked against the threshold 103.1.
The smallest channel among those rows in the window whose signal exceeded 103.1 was 719.0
